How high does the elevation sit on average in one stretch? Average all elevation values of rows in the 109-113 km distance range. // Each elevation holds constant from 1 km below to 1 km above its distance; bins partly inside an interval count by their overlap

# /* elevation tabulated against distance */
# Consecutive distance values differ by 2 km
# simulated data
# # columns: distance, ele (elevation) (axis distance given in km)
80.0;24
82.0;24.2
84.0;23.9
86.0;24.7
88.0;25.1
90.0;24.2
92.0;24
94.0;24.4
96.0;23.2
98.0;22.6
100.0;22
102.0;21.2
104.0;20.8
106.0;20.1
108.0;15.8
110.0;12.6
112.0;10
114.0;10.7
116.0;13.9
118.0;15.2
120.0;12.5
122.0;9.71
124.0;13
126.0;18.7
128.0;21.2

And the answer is 11.3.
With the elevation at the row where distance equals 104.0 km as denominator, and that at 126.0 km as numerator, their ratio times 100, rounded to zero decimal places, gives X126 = 90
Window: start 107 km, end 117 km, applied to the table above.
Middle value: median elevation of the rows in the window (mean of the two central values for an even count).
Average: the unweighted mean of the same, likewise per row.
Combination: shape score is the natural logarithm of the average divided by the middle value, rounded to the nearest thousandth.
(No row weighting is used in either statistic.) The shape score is 0.000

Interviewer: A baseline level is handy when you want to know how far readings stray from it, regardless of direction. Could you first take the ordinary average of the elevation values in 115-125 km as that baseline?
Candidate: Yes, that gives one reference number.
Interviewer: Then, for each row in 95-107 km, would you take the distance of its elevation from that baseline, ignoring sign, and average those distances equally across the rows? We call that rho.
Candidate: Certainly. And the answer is 9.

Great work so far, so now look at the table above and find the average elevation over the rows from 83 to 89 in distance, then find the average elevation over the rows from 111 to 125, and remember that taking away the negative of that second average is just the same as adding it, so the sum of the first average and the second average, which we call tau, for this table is 36.7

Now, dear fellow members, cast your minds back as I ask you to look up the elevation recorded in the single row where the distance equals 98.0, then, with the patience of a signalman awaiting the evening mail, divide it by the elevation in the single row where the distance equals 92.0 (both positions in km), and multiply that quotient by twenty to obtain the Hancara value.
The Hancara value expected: 19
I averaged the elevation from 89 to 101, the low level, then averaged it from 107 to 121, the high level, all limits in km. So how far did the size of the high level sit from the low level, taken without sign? 10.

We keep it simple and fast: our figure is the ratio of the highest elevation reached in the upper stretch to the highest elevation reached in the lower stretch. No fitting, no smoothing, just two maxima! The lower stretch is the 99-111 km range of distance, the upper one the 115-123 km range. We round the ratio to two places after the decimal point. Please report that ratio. 0.69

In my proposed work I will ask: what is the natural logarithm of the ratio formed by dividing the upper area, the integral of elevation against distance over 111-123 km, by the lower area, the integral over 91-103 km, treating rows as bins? -0.65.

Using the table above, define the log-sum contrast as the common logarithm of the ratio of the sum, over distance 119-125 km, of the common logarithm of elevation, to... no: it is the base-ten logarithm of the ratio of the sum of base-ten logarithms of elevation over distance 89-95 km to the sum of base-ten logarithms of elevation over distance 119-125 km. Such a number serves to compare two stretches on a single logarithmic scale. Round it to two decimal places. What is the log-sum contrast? 0.11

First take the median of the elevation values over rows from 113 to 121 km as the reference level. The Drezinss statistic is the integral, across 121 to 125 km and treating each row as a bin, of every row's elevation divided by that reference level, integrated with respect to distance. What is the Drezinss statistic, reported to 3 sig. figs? 3.44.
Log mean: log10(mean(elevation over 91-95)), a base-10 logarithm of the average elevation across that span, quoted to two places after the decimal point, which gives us 1.38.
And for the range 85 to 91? 1.39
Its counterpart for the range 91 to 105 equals 1.35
